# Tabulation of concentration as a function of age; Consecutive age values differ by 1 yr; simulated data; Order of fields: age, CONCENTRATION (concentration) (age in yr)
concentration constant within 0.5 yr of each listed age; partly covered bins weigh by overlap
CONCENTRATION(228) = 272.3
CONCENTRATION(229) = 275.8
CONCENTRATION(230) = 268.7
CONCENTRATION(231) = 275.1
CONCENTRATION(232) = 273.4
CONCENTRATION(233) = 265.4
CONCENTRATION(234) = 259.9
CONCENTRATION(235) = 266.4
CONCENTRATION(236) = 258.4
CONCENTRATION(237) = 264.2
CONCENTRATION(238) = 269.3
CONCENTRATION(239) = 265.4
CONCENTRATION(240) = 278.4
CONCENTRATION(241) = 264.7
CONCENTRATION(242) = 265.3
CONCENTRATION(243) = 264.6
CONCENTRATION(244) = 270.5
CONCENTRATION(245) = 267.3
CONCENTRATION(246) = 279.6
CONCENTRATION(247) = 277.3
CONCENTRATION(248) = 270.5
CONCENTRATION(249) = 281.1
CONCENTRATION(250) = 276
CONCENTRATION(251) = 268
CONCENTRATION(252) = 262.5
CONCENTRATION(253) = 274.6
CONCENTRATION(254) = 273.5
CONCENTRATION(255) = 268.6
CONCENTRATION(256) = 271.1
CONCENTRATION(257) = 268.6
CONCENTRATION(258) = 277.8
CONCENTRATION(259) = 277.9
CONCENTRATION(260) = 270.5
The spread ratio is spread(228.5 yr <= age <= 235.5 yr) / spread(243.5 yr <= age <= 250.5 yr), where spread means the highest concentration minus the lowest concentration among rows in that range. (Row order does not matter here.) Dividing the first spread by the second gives 1.152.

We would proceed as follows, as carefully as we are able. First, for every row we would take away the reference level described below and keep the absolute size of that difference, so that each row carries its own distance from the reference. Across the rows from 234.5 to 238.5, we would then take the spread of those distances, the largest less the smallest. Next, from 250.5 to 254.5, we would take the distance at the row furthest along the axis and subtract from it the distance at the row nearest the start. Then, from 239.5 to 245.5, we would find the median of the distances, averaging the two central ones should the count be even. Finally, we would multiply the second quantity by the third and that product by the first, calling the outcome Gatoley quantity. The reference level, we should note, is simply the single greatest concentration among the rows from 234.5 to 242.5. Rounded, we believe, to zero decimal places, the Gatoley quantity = -725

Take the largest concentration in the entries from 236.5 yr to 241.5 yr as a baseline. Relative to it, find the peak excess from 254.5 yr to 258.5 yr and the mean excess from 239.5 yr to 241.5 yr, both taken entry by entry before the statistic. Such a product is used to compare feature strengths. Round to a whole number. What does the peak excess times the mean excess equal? 4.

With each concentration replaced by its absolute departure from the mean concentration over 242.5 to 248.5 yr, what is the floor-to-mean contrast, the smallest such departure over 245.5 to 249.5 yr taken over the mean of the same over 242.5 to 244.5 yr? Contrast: 0.28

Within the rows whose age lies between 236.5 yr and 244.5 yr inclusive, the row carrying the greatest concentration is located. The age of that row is 240 yr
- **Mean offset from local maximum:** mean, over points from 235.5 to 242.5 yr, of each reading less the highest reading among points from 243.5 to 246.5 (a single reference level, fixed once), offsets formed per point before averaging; -13.1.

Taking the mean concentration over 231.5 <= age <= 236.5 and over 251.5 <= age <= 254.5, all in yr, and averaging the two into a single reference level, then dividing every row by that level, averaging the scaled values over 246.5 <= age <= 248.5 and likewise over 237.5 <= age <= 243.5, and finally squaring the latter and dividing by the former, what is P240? 0.980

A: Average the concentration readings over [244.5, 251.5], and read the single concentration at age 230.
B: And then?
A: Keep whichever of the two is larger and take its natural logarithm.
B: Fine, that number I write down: 5.61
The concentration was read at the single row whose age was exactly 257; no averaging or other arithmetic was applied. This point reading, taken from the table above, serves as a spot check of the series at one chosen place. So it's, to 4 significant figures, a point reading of 268.6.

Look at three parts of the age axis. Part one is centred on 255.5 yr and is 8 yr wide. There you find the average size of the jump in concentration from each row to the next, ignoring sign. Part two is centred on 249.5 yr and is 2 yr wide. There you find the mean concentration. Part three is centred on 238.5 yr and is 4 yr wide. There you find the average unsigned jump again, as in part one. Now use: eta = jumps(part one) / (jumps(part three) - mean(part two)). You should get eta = -0.017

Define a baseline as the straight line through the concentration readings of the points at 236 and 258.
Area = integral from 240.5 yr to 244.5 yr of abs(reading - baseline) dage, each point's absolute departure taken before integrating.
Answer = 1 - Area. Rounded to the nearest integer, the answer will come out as -8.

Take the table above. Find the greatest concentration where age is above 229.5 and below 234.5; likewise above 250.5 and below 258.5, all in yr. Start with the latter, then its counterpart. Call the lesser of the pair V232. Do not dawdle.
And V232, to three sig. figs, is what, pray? 275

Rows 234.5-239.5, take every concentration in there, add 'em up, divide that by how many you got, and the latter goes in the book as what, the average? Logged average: 265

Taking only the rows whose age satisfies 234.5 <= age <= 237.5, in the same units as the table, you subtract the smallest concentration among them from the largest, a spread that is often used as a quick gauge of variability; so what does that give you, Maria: 8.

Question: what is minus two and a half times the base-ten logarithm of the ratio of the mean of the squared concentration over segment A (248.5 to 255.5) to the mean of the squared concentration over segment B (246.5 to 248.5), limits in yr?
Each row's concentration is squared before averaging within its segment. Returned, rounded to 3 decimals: 0.014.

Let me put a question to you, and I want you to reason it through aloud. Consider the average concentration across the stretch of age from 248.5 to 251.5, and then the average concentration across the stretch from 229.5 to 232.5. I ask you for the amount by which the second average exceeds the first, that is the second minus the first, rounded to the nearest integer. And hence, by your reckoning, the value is -3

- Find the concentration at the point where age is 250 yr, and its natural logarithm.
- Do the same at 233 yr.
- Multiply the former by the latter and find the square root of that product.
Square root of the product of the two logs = 5.60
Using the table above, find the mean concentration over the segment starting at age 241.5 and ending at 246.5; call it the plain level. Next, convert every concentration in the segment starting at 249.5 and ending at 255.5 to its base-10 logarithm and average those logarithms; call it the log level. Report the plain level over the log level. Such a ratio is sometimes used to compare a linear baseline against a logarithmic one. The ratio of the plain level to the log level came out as 111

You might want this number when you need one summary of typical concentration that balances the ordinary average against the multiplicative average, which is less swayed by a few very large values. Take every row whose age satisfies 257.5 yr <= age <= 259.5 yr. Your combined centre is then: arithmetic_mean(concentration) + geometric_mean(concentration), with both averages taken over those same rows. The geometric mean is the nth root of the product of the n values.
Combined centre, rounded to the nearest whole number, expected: 556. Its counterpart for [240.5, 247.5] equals 540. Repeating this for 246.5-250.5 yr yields 552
